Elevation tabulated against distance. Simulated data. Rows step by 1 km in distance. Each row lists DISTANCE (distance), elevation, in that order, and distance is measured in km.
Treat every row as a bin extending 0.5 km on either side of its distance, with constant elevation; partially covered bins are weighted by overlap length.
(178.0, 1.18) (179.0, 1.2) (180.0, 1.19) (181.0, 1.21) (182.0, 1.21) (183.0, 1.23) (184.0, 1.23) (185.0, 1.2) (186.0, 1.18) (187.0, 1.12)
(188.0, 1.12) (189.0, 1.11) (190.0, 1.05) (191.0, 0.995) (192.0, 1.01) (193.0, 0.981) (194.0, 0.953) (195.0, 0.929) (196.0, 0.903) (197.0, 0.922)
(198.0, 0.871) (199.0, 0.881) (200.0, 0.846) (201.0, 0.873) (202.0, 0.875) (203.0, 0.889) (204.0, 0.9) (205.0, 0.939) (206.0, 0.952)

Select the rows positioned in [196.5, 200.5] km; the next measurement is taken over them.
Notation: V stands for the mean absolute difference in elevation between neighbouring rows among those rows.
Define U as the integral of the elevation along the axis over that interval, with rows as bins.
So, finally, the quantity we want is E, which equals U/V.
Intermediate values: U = 3.5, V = 0.032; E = 110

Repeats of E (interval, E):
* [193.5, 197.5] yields 161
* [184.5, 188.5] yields 173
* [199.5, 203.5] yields 243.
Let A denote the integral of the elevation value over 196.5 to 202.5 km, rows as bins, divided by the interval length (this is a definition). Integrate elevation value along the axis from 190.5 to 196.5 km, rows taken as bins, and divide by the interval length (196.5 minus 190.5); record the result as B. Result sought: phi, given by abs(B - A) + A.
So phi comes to 0.96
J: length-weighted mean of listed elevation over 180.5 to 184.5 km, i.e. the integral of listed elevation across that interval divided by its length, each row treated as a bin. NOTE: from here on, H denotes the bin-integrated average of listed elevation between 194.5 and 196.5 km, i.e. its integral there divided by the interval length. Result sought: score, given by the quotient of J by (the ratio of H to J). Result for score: 1.62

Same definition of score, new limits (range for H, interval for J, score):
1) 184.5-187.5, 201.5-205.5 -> 0.70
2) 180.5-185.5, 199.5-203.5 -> 0.62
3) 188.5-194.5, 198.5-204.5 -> 0.76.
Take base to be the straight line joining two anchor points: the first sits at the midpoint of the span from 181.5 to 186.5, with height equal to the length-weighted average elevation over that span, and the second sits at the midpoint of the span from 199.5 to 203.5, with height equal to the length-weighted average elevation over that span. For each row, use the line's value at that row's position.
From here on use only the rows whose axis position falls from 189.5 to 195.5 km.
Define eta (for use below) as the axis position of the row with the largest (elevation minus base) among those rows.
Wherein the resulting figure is 190.0 km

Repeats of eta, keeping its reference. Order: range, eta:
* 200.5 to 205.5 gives 205.0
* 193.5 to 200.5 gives 197.0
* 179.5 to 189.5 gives 184.0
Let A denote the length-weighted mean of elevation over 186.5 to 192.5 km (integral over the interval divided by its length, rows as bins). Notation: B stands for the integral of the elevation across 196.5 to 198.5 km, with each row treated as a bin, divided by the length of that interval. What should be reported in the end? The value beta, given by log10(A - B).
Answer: -0.77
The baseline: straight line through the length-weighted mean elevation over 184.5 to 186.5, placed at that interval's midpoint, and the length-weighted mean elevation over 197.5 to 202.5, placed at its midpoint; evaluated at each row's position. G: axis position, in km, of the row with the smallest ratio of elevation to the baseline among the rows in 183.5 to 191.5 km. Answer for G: 191.0 km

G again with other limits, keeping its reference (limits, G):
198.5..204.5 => 200.0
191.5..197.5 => 196.0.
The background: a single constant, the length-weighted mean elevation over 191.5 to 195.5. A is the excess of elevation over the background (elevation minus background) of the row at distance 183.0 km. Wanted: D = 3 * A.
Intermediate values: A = 0.26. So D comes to 0.79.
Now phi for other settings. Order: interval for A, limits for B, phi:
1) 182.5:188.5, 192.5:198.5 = 1.43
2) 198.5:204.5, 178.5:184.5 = 1.21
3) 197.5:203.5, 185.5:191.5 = 1.10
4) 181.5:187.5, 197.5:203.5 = 1.52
